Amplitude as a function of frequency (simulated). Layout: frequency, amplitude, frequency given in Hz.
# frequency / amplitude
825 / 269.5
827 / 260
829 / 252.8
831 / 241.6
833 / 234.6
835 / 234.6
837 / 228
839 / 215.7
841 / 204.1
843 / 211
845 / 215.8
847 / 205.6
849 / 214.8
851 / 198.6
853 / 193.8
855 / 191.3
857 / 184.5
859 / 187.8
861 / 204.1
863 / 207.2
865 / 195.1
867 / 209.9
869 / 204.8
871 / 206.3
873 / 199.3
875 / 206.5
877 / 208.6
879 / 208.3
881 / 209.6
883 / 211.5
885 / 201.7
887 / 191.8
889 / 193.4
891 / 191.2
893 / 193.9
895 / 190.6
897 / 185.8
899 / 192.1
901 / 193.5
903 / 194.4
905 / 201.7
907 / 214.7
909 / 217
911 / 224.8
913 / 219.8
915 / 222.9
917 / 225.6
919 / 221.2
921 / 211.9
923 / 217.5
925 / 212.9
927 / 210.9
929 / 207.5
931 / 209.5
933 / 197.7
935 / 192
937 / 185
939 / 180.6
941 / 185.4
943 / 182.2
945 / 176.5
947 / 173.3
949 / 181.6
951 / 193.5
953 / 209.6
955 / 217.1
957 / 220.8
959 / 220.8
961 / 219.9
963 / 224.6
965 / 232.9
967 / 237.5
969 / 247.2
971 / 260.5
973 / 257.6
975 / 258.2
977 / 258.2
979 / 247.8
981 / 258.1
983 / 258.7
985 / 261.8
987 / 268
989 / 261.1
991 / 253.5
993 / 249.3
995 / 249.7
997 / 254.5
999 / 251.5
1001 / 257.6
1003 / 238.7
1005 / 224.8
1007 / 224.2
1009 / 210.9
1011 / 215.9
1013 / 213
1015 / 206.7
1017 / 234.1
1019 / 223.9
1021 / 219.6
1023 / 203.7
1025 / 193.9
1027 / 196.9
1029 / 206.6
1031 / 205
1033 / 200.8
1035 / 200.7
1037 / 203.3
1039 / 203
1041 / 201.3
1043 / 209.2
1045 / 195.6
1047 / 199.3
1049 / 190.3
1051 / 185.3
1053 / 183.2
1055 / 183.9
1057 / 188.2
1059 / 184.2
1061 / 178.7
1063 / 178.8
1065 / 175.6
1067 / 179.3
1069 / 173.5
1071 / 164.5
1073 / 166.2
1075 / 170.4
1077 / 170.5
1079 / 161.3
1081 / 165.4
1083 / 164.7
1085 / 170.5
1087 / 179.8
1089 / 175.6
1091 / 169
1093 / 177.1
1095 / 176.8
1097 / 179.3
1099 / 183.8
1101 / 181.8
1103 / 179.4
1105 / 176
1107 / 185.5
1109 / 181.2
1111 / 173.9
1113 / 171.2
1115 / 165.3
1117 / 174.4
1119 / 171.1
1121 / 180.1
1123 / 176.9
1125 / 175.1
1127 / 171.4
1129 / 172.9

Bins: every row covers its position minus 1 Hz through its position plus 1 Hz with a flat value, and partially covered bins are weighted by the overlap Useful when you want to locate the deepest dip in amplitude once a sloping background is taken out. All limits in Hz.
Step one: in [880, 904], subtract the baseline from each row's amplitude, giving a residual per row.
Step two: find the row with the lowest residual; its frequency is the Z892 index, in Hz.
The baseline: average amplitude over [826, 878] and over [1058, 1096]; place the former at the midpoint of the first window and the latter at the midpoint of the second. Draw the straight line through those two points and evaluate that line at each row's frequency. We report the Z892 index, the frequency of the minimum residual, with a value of 897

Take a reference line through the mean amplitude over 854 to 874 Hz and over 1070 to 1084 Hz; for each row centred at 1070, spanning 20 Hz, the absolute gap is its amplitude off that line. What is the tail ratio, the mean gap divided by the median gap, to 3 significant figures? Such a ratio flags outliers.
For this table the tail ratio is 1.16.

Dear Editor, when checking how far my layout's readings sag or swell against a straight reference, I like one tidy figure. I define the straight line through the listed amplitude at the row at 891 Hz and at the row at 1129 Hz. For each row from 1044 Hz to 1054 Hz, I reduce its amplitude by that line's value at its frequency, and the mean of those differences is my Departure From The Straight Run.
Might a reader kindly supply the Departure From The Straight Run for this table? 12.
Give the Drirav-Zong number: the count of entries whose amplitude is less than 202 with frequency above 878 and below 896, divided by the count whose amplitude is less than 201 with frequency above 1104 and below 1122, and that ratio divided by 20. 0.033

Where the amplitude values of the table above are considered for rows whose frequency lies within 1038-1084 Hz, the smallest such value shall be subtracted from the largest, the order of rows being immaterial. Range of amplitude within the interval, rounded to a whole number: 48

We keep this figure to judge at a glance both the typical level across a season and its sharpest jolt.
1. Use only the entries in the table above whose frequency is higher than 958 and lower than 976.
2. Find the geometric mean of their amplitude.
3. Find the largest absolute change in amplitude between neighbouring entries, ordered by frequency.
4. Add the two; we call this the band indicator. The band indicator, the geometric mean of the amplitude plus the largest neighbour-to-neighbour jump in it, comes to 253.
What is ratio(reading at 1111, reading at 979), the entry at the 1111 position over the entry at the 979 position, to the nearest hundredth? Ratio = 0.70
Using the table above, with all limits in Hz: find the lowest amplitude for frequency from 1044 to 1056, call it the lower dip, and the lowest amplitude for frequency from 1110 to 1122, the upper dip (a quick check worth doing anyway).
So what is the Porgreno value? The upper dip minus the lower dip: -18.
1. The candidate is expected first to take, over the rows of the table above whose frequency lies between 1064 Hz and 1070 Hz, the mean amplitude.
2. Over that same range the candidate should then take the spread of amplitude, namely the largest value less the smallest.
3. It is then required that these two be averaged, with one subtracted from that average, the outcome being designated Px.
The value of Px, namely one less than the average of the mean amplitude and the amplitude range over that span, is 90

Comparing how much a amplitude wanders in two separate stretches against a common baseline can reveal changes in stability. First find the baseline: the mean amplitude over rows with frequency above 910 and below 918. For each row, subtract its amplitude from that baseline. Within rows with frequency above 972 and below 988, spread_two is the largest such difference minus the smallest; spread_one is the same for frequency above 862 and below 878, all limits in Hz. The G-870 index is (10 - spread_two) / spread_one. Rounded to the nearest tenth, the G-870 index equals -0.7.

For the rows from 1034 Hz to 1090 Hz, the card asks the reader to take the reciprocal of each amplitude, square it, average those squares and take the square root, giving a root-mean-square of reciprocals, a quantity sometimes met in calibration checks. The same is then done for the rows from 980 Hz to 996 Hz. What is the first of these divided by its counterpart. 1.42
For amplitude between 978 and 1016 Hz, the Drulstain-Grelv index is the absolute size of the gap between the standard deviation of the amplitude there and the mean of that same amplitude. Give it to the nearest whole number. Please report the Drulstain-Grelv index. 223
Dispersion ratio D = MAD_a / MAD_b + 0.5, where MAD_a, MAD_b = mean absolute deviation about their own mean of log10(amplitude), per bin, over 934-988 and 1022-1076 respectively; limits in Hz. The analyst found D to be 2.6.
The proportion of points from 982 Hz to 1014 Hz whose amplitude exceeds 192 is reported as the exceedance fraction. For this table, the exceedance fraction 1.00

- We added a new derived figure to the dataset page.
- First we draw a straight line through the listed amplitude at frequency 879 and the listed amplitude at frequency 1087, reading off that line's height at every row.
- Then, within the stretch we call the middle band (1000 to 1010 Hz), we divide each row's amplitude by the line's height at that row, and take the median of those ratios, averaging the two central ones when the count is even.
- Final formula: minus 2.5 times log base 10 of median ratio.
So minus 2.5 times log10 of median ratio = -0.18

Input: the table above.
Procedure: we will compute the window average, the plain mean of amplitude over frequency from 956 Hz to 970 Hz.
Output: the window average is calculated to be 229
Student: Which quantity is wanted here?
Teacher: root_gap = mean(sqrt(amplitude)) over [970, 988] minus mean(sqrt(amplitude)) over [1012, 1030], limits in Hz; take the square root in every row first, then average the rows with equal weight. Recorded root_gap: 1.6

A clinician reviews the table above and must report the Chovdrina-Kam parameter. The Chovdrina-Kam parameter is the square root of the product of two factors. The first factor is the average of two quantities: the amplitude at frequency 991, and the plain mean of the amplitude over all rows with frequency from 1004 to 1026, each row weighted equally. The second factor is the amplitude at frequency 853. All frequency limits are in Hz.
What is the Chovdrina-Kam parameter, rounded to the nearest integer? 213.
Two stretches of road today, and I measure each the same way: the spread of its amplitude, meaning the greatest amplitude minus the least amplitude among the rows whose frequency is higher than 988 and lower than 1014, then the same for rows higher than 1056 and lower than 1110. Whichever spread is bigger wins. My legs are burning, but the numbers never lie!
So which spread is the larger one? 50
